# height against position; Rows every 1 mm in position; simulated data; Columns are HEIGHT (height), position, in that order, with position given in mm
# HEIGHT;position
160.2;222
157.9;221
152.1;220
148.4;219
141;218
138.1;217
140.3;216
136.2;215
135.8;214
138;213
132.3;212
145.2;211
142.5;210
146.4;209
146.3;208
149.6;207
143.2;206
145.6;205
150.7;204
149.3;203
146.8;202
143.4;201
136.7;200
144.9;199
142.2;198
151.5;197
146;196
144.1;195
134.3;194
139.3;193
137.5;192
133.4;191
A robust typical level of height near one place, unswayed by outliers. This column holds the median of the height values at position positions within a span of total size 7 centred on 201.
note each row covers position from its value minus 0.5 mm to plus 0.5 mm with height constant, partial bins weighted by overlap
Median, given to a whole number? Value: 145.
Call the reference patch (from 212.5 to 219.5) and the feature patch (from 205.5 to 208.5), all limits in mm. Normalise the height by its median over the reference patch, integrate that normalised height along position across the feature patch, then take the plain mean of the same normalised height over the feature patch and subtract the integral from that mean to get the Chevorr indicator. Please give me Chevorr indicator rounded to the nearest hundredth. -2.12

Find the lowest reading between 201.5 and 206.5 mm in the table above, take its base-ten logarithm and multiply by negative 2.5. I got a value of -5.390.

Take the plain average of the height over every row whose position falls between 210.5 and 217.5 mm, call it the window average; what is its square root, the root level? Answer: 11.75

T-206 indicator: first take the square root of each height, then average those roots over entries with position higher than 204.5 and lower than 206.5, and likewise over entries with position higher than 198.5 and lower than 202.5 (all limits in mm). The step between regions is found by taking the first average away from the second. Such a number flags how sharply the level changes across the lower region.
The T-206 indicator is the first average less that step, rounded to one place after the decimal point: 12.1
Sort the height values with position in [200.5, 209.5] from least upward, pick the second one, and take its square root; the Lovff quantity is 12.0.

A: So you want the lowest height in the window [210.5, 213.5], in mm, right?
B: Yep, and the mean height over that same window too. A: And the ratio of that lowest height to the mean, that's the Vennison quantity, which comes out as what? 0.96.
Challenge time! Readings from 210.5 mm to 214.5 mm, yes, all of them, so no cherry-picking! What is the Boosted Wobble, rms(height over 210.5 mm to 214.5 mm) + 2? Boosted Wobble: 140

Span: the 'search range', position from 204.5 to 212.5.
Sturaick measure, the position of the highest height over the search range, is 207 mm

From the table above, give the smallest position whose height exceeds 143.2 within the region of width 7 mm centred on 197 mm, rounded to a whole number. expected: 195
